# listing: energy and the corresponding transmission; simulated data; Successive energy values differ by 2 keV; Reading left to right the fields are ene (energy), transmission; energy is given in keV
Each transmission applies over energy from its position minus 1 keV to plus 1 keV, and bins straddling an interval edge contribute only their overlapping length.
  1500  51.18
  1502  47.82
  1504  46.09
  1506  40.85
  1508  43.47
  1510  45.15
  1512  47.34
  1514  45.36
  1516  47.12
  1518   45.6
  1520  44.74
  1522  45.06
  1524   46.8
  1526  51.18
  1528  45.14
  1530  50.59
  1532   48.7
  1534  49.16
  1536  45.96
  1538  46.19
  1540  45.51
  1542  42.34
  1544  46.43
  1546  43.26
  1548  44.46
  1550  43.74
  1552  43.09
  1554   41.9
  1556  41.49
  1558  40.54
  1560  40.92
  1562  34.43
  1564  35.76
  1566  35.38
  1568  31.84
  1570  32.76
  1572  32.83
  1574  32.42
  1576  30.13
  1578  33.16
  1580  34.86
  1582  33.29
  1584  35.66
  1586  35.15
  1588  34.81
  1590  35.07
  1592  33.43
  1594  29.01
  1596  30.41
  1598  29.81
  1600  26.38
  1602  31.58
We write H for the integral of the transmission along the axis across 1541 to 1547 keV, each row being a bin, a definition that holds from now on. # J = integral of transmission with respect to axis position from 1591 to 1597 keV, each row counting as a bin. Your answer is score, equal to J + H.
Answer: 450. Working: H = 264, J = 186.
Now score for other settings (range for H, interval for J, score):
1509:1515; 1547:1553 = 538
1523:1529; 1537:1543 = 554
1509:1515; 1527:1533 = 565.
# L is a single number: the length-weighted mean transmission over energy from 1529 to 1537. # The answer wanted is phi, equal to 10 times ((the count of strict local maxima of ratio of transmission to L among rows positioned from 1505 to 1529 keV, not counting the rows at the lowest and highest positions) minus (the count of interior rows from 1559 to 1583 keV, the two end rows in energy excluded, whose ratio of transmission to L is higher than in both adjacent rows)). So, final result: 0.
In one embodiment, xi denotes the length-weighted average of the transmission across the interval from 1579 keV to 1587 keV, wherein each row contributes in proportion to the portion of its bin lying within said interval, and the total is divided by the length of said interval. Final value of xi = 35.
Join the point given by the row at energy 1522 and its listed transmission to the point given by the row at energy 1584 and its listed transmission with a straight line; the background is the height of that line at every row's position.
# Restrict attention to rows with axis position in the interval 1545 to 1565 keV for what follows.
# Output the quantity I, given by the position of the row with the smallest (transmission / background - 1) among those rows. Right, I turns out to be 1562 keV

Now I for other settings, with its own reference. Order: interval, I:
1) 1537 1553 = 1542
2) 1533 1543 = 1542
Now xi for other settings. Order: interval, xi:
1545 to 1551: 44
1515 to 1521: 46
